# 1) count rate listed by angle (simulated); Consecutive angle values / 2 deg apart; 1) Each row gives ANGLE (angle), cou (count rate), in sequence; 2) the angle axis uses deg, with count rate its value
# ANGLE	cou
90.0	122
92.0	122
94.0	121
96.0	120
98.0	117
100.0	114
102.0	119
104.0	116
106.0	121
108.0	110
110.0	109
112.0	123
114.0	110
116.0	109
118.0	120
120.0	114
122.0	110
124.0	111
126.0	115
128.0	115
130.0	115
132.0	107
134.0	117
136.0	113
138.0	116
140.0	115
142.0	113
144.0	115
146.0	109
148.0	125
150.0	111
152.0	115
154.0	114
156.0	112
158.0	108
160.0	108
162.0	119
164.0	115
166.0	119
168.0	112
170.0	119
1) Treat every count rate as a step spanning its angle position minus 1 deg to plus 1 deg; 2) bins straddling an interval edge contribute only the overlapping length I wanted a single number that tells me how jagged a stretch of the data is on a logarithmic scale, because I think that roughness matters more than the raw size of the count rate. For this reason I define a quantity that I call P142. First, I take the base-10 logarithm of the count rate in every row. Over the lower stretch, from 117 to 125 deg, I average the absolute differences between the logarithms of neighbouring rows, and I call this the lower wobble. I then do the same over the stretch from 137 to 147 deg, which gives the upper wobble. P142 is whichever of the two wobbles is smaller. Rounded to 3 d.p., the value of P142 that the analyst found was 0.011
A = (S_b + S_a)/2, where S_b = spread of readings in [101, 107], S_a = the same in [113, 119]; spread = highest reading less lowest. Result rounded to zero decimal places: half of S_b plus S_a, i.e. 8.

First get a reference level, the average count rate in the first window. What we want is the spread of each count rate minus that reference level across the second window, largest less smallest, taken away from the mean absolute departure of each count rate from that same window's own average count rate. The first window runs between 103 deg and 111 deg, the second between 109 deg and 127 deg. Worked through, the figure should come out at -10.0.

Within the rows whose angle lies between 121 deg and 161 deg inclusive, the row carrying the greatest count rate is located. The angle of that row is 148.0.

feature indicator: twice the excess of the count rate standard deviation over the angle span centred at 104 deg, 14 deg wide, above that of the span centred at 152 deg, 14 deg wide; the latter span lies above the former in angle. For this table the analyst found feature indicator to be -2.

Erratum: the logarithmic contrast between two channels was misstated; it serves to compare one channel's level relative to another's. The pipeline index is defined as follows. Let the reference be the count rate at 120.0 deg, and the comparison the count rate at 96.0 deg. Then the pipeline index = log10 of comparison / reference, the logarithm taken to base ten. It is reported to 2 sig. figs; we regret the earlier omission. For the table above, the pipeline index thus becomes 0.022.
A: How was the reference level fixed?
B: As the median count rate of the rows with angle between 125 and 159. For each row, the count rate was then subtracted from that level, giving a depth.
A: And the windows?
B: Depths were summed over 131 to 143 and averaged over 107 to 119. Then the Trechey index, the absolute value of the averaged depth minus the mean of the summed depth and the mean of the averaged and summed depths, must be 6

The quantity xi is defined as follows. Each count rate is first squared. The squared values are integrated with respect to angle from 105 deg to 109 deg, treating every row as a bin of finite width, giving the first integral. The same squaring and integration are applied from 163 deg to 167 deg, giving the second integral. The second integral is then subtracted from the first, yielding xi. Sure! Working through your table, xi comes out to -1290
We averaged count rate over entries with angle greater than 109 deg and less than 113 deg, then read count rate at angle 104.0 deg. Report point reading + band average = 232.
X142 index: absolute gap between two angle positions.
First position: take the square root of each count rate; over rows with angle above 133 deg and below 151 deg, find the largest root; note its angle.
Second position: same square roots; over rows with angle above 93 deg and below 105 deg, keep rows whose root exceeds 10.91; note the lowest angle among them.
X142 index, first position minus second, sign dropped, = 54 deg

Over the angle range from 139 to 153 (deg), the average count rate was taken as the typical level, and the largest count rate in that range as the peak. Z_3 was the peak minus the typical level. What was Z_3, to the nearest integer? 10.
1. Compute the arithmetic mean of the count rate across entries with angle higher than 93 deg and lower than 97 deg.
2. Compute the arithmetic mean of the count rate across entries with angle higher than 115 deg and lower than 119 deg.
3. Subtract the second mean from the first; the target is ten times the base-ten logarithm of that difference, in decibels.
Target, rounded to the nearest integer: 8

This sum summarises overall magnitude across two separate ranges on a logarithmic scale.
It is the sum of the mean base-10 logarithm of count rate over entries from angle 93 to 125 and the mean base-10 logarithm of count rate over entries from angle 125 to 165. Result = 4.12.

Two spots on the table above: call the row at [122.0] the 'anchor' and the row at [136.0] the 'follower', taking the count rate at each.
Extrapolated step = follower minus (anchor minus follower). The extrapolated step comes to 116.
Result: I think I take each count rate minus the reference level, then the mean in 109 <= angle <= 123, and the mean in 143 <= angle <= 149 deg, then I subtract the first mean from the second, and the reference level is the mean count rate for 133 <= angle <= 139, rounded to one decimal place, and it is 2.8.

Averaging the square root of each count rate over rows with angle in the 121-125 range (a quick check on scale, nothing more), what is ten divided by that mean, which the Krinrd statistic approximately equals 0.951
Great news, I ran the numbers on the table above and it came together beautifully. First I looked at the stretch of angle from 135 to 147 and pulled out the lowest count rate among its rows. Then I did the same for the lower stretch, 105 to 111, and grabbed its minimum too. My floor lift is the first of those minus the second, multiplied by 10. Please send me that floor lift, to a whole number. 0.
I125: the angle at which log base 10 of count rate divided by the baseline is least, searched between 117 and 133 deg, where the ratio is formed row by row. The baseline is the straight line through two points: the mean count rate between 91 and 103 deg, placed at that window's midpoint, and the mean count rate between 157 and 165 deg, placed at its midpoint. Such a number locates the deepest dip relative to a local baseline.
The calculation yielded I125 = 132.0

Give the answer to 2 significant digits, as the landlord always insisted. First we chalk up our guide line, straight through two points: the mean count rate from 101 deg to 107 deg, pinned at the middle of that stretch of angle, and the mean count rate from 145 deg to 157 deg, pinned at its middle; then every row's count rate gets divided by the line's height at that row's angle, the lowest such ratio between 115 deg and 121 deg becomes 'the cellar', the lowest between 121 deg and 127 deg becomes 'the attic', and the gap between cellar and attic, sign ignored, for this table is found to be 0.013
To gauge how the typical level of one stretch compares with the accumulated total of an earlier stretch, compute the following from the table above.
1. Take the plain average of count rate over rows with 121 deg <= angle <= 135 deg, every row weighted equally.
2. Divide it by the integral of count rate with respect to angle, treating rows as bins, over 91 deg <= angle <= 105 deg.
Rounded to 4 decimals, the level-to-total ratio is 0.0681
